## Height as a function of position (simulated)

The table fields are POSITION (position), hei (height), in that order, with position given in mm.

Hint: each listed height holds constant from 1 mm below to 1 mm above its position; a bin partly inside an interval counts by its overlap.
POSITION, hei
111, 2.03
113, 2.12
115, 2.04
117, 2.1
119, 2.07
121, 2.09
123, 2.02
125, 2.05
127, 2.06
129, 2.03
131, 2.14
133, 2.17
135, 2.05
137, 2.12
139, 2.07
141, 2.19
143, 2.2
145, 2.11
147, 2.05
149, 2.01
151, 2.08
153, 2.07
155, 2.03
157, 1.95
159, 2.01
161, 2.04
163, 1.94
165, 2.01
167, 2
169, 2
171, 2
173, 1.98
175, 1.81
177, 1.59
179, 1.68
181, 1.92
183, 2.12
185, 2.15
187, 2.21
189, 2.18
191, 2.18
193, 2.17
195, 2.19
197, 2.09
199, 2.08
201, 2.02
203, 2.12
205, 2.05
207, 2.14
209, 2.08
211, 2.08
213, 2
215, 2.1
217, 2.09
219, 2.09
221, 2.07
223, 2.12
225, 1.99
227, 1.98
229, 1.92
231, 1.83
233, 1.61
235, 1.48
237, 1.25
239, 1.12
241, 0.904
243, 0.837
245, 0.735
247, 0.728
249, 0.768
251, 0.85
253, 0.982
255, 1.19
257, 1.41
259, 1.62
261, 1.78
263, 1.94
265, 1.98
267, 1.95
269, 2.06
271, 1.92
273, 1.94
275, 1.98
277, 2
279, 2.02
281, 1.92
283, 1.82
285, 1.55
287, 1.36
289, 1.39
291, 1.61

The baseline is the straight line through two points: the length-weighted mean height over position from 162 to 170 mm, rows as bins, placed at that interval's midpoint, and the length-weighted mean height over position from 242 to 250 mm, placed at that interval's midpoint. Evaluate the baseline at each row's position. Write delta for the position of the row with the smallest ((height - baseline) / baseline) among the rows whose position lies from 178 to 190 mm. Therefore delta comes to 179 mm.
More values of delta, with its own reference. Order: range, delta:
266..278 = 267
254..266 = 255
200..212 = 201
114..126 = 115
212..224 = 213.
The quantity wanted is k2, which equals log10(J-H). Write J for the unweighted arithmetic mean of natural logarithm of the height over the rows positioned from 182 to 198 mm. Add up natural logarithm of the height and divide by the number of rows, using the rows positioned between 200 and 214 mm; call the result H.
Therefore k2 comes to -1.4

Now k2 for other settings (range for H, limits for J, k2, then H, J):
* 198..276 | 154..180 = -0.7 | 0.5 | 0.653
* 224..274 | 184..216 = -0.4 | 0.3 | 0.749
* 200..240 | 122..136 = -1.0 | 0.6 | 0.729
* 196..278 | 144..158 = -0.6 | 0.5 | 0.714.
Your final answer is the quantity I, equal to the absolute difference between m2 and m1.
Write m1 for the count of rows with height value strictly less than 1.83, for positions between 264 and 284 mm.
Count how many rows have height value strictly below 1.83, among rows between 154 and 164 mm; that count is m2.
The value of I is 1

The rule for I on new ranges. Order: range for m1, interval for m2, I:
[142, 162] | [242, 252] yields 5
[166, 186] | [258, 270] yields 1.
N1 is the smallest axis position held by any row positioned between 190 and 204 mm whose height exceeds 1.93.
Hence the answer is 191 mm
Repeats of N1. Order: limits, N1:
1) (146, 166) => 147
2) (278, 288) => 279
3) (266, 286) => 267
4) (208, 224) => 209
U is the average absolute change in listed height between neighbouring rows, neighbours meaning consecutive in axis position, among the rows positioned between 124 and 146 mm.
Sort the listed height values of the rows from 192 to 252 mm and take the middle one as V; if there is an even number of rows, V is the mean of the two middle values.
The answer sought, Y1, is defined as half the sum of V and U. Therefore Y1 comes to 1.04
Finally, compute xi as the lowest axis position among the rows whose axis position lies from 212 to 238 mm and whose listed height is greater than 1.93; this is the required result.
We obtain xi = 213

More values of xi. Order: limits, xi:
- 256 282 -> 263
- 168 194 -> 169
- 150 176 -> 151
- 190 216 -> 191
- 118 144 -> 119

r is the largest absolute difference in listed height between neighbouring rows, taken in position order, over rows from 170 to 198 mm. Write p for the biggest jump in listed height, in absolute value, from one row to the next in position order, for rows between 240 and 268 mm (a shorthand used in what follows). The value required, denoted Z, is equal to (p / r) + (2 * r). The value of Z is 1.40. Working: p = 0.22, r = 0.24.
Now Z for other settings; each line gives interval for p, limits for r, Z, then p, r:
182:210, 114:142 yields 1.07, 0.10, 0.12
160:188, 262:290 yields 1.43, 0.24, 0.27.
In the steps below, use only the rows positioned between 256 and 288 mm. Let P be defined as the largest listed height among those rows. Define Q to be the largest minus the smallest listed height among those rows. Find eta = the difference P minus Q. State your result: 1.4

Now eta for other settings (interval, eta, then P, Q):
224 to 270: 0.7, 2.06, 1.33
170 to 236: 1.5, 2.21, 0.73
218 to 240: 1.1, 2.12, 1.00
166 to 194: 1.6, 2.21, 0.62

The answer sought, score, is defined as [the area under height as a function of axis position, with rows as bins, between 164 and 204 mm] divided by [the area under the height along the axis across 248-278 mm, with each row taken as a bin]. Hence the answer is 1.7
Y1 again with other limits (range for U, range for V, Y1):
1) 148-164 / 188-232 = 1.07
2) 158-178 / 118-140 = 1.07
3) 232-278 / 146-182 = 1.06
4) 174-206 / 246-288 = 0.95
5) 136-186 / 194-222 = 1.08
